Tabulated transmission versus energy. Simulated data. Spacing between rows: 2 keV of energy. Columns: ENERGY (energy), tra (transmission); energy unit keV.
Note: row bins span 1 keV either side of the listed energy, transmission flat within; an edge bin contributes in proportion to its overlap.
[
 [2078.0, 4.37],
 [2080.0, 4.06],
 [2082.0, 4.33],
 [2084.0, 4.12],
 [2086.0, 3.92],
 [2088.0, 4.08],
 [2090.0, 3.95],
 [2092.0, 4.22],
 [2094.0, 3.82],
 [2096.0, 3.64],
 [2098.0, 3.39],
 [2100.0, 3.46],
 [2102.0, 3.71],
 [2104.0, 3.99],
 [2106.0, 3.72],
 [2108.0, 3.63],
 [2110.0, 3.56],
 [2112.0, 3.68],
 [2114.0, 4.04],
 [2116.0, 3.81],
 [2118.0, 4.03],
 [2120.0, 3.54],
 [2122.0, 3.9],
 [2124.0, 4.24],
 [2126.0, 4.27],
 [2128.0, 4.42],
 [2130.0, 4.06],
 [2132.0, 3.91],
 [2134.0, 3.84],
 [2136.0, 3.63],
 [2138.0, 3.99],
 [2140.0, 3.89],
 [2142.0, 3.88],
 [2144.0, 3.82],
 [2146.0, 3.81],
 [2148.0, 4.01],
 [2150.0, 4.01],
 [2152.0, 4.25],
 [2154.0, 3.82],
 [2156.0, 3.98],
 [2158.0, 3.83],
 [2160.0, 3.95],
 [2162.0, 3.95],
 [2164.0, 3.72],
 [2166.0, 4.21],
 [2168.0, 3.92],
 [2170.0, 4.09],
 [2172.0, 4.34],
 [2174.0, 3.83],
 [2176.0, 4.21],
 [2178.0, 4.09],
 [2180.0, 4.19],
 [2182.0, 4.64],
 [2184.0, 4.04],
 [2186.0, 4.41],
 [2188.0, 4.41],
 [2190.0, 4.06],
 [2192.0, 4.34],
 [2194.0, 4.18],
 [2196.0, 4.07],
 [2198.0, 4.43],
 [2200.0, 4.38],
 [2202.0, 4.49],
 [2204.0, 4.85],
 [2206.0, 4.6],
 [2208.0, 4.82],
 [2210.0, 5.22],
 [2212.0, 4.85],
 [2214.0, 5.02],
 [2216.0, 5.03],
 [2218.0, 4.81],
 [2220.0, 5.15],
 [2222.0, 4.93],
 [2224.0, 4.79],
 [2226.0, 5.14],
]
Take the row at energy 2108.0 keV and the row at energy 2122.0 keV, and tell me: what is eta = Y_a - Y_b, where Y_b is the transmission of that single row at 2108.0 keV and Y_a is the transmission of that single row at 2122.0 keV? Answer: 0.27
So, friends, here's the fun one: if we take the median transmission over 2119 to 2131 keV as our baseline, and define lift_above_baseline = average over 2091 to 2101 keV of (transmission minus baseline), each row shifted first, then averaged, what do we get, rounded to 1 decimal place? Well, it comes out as -0.4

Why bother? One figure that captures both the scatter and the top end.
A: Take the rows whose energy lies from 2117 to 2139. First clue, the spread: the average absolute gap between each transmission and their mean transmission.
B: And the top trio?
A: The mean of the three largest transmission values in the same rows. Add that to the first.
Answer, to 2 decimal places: 4.51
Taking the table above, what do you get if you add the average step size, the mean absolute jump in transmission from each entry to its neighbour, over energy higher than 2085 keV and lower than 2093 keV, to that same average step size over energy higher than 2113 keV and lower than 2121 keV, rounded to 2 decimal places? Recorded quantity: 0.50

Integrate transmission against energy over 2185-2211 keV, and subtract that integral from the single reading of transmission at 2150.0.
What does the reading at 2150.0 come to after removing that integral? -113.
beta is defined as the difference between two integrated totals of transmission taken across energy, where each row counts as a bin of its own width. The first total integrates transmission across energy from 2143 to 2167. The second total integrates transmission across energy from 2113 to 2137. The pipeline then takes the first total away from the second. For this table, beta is 1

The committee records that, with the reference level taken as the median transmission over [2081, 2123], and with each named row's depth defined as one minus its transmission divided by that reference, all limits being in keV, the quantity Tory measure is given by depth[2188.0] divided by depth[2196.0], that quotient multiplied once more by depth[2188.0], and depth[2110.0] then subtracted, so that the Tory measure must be -0.43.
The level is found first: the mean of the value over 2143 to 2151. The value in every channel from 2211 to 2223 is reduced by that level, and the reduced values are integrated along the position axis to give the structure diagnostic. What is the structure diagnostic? 13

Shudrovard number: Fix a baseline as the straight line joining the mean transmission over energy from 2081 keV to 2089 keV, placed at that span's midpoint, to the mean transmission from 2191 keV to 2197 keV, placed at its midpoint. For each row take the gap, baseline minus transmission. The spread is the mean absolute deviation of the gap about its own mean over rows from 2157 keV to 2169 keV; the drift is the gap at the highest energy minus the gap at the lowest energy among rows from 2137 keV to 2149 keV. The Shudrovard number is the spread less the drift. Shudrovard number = 0.1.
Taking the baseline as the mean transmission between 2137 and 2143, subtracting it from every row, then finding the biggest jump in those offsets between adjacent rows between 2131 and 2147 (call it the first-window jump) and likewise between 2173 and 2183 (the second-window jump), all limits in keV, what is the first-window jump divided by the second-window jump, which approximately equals 0.80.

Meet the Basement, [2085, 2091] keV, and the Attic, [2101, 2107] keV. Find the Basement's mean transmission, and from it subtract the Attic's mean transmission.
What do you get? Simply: 0.18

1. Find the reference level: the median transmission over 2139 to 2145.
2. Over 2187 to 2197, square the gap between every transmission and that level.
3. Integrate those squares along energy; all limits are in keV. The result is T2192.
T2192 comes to 1.3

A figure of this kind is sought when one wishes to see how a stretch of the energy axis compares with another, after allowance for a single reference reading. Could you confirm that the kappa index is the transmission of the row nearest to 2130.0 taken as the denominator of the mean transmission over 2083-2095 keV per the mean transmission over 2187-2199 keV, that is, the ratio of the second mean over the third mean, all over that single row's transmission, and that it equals 0.233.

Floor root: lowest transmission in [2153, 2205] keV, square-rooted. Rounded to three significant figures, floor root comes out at 1.93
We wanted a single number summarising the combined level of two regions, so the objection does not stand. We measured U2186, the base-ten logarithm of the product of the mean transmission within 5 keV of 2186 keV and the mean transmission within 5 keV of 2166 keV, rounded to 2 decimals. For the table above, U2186 1.23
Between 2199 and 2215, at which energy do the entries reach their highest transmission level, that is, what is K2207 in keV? 2210.0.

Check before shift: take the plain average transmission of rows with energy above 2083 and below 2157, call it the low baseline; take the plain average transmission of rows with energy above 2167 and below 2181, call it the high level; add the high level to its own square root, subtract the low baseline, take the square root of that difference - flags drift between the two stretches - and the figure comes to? 1.49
